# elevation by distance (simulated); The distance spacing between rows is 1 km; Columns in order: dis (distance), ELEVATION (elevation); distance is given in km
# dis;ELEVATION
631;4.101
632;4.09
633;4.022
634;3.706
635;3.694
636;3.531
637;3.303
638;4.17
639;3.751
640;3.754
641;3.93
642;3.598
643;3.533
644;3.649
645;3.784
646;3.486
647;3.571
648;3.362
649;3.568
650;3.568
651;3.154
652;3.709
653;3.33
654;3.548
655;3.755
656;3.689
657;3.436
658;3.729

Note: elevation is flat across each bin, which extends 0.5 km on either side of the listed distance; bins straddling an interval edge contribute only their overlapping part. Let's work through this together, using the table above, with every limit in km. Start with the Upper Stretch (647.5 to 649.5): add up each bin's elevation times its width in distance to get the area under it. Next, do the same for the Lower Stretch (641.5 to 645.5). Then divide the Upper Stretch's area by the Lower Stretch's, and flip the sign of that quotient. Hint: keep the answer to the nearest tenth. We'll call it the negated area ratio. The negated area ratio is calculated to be -0.5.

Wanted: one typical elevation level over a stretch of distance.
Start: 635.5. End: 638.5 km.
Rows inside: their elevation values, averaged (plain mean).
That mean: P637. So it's 3.67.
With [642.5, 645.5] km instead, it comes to 3.66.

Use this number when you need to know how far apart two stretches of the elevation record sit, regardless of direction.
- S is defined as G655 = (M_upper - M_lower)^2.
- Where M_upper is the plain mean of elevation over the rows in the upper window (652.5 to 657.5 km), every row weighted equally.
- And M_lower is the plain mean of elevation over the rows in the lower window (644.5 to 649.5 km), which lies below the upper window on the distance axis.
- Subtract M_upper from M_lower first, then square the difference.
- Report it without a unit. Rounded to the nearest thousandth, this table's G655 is 0.000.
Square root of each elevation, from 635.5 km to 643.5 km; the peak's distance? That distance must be 638 km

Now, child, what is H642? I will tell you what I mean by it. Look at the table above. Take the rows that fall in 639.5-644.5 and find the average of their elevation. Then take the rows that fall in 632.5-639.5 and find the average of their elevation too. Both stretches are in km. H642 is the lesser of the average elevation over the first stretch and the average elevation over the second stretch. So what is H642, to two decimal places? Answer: 3.69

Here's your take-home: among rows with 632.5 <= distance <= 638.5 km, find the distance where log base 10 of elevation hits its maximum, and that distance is 638 km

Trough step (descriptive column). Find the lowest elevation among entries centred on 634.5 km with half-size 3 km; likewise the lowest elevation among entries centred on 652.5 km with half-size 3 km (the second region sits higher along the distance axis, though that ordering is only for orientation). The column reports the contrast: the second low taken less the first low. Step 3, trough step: -0.15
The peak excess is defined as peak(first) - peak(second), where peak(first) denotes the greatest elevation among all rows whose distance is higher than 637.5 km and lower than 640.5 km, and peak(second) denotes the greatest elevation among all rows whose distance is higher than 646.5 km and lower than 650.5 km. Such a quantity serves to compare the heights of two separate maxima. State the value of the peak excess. 0.6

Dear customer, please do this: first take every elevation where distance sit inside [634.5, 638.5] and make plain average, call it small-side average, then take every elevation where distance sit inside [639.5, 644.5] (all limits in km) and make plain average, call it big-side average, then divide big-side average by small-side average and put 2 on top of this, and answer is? 3.005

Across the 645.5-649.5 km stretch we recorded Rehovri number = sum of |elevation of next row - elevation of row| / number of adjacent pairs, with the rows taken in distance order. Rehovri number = 0.17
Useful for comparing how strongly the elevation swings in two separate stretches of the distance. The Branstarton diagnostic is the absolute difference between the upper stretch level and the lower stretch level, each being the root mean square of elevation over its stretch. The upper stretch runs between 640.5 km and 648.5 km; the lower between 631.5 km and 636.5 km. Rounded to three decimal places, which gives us 0.197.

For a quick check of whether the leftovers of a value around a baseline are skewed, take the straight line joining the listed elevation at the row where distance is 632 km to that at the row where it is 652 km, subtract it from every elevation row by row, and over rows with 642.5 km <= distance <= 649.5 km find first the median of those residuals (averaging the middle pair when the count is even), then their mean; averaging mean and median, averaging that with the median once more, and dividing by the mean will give 0.93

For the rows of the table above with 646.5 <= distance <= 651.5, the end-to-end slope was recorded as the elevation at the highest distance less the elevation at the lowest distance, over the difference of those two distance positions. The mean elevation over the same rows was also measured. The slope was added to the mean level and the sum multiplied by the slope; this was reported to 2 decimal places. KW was -0.35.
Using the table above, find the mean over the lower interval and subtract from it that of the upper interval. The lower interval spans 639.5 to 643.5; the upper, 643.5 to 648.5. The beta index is 0.13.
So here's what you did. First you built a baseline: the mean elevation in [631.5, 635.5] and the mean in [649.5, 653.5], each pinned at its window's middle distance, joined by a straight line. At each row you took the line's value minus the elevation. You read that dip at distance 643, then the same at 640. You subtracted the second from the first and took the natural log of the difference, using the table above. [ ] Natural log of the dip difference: -1.91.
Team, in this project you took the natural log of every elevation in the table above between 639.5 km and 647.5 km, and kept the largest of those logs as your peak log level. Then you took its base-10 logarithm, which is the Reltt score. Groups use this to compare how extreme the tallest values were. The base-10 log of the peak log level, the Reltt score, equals 0.14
